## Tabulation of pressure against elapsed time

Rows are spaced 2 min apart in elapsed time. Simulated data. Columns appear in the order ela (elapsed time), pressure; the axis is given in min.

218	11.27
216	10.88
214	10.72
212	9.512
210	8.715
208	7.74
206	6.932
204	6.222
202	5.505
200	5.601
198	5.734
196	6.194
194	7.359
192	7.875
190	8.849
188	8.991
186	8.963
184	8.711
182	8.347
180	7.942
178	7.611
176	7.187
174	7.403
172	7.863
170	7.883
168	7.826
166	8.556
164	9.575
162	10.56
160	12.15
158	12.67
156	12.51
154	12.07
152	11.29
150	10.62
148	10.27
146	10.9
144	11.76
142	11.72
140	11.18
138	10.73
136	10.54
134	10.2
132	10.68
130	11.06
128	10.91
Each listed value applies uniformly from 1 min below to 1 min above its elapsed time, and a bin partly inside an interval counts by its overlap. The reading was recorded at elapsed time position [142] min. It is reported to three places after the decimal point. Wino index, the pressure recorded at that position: 11.720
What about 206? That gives 6.932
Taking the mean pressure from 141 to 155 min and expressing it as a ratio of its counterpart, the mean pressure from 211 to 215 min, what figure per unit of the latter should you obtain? 1.11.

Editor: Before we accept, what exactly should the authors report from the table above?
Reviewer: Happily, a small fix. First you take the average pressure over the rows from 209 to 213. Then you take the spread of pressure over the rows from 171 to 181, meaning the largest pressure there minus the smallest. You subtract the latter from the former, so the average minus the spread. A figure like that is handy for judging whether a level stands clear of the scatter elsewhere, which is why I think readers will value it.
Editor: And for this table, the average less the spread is 8.4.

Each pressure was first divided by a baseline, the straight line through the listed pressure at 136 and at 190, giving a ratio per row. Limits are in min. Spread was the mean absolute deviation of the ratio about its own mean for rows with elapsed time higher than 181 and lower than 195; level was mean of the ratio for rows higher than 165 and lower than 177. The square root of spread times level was 0.21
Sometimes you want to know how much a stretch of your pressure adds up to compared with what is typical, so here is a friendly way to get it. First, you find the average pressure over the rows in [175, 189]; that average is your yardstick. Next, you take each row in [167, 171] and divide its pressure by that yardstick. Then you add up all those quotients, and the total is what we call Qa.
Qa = 1.9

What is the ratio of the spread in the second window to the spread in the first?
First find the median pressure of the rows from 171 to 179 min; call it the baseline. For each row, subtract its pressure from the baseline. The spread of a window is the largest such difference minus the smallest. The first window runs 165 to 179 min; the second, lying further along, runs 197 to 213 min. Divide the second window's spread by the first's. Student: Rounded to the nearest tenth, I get 2.9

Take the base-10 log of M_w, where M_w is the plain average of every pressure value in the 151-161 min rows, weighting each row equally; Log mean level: 1.08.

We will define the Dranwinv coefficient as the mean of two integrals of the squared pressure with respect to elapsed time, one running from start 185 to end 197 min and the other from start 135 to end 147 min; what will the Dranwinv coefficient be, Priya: 1140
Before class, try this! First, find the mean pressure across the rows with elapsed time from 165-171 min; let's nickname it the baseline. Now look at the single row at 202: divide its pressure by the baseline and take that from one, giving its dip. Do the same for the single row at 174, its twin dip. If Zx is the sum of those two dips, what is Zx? 0.40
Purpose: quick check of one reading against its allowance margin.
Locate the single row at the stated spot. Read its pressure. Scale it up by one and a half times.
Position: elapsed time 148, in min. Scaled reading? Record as 15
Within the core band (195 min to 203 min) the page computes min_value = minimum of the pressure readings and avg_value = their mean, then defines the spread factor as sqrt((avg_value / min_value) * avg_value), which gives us 2.45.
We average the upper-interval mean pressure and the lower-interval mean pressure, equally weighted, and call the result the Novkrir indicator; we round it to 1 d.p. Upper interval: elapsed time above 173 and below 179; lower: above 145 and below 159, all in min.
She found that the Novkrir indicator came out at 9.4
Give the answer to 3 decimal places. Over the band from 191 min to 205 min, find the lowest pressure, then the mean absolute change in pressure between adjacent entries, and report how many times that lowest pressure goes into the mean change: 0.093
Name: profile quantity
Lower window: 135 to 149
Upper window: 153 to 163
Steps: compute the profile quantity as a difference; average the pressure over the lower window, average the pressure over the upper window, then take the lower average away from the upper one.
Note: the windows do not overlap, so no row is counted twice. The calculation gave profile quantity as 1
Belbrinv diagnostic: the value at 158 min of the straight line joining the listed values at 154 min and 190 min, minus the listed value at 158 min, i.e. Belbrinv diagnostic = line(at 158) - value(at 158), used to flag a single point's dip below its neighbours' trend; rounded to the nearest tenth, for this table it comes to -1.0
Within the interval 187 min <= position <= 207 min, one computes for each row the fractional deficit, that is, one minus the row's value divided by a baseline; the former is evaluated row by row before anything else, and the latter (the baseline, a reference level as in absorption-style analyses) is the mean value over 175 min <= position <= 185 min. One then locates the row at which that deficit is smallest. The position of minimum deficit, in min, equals 188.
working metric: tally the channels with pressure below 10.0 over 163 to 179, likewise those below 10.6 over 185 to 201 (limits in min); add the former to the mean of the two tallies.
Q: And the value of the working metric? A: 16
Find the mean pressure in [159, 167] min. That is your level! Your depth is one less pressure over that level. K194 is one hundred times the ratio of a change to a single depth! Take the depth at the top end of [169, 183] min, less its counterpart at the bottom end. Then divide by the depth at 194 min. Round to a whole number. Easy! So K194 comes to -16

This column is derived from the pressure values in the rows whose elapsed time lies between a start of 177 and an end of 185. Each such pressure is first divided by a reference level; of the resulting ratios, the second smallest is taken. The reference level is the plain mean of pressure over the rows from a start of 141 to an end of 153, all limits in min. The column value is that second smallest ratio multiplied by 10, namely 7.2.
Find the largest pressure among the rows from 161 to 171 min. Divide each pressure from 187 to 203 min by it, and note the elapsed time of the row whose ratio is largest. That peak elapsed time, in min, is 188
